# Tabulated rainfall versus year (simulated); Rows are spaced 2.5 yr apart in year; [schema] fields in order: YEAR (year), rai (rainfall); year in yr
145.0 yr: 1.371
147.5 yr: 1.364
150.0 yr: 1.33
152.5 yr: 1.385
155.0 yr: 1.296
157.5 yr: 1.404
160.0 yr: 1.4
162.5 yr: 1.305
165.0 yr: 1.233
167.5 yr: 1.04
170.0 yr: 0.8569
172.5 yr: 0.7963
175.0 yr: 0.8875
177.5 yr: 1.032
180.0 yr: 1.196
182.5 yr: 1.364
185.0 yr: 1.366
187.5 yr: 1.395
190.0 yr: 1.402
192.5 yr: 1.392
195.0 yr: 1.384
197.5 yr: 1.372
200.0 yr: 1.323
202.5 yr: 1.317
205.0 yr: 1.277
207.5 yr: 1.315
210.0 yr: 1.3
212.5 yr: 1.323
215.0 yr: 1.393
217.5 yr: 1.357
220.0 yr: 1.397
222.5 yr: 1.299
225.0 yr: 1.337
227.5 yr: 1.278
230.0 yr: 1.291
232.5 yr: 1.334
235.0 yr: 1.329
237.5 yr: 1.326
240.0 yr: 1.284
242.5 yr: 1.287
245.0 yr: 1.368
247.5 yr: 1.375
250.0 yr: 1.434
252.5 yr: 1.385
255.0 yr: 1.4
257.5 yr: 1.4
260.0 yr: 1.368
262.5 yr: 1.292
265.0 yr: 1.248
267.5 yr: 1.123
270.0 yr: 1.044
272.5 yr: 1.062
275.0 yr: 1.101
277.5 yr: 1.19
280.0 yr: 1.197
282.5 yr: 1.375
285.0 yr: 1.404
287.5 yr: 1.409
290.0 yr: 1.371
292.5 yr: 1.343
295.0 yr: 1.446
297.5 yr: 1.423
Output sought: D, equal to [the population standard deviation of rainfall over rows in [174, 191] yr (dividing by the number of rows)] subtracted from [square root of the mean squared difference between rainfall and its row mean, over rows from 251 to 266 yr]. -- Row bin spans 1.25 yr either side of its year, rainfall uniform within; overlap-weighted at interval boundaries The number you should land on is -0.13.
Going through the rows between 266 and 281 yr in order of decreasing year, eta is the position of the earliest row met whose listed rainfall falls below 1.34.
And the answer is 280.0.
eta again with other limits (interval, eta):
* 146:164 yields 162.5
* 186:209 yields 207.5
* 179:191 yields 180.0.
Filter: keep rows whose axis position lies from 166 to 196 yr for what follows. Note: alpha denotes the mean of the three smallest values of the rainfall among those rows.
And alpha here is 0.85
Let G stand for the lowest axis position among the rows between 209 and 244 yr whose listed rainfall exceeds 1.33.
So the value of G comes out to 215.0 yr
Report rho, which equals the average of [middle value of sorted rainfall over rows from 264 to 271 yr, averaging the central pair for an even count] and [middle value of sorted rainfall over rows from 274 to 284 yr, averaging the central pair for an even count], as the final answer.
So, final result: 1.16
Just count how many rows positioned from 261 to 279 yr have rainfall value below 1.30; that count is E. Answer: 7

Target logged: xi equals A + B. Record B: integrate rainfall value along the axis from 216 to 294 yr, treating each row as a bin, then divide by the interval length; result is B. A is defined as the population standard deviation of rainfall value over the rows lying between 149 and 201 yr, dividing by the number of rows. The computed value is 1.50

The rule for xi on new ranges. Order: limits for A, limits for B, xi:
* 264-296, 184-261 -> 1.49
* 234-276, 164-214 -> 1.35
